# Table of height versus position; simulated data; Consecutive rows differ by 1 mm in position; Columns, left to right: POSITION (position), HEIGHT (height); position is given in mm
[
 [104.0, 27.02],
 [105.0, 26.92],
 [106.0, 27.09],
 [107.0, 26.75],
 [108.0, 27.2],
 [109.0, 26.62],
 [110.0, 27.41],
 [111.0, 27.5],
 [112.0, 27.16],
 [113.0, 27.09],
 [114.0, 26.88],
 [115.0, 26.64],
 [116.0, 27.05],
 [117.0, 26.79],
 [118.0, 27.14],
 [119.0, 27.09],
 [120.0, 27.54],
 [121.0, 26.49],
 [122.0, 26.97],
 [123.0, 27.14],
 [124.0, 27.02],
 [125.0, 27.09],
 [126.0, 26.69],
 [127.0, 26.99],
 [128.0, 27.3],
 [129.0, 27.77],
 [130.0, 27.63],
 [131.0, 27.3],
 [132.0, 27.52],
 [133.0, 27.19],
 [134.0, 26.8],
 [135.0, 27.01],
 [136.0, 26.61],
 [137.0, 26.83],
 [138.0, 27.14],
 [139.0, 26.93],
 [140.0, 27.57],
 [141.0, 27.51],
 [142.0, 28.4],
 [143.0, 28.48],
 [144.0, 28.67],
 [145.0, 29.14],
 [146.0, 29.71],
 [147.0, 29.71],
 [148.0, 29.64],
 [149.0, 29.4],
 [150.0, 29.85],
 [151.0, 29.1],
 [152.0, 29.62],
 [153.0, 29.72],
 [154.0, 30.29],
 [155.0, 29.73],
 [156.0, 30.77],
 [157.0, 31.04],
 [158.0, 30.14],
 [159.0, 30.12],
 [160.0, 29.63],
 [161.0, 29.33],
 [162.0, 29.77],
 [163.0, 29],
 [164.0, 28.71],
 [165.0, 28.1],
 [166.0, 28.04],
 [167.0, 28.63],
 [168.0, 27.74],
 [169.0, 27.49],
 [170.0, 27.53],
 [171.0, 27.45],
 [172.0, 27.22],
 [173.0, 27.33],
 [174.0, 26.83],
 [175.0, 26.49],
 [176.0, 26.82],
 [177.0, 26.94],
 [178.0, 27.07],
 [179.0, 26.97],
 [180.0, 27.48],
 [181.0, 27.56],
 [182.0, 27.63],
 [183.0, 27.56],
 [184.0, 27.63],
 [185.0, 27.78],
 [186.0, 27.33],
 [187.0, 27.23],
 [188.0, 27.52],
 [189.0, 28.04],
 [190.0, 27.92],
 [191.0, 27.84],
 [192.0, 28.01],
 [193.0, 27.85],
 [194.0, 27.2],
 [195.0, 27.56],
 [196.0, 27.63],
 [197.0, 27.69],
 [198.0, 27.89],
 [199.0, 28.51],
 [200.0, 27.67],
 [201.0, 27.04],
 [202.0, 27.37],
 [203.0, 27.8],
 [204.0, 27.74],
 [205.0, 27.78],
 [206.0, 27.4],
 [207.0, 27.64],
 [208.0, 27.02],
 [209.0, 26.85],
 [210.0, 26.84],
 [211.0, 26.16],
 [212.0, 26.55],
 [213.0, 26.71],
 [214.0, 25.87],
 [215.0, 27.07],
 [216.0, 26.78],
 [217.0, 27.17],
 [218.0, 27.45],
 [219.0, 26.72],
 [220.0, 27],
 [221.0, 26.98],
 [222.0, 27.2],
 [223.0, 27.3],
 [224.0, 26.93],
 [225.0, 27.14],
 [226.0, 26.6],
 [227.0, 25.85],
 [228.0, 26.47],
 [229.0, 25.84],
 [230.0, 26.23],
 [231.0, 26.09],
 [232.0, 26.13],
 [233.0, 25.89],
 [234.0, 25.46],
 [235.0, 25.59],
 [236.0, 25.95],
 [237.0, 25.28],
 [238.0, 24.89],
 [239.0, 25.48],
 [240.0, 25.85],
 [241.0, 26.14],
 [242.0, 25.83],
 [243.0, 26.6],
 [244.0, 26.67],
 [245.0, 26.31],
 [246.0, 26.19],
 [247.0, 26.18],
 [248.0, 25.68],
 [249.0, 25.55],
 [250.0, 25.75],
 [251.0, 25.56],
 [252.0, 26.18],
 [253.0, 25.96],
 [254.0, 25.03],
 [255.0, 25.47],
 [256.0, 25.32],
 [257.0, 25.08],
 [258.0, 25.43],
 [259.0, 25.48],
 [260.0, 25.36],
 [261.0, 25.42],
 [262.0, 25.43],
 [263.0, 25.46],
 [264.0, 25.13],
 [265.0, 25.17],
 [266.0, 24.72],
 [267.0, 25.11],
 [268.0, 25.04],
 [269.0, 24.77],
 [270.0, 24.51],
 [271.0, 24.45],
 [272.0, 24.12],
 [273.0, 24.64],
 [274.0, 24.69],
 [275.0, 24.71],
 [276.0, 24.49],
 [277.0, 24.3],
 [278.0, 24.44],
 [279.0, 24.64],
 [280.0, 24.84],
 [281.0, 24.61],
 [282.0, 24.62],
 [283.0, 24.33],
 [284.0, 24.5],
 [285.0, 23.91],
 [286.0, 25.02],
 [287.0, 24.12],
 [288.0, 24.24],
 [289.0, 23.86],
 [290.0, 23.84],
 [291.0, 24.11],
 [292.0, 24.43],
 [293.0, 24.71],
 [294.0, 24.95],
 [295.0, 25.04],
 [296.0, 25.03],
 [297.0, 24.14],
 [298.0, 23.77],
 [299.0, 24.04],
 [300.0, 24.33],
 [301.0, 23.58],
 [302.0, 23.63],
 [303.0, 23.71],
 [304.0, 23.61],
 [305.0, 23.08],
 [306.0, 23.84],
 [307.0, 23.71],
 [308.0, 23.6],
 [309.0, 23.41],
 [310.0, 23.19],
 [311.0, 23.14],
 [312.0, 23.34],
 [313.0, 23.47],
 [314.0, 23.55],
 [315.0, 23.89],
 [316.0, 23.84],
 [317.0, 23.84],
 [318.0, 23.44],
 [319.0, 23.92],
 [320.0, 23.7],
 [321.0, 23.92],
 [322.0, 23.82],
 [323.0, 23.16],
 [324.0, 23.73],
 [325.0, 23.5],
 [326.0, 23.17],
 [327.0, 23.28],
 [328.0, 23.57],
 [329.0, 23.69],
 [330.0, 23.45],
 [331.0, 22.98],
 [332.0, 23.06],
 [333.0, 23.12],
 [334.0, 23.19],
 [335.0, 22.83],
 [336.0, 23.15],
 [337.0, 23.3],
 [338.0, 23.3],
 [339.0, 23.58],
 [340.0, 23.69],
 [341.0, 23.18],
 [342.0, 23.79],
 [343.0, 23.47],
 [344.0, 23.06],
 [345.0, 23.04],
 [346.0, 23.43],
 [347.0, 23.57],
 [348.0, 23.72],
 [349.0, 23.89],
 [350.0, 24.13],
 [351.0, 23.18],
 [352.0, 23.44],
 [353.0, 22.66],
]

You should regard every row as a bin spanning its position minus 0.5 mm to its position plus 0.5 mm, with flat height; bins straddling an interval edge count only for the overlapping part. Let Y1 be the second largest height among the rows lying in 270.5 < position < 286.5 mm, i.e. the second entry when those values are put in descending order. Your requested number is 24.84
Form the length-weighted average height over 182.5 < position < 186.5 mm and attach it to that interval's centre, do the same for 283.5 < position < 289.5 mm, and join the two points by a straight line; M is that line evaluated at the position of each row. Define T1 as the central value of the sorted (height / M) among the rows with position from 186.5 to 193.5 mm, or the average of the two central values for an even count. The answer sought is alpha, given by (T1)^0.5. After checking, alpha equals 1.01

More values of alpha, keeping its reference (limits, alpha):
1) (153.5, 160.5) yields 1.03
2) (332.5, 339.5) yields 1.01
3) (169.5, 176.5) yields 0.99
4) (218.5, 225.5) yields 1.01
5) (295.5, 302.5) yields 1.00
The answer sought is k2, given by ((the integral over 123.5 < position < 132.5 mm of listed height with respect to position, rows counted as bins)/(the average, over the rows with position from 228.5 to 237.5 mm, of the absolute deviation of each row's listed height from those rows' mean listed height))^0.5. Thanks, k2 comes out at 31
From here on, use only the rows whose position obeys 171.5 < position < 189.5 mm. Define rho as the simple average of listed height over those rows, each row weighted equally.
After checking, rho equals 27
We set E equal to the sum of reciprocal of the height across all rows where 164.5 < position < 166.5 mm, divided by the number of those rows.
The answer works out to 0.0356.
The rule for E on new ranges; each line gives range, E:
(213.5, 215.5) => 0.0378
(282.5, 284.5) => 0.0410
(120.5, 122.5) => 0.0374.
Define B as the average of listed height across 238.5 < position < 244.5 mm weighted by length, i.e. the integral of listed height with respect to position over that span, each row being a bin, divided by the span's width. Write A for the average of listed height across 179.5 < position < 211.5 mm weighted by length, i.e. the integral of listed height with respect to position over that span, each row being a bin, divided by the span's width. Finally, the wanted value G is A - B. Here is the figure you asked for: 1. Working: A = 28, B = 26.1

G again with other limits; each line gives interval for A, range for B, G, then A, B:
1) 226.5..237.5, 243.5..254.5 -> 0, 26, 25.9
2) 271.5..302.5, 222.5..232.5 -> -2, 24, 26.5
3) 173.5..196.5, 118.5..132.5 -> 0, 27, 27.2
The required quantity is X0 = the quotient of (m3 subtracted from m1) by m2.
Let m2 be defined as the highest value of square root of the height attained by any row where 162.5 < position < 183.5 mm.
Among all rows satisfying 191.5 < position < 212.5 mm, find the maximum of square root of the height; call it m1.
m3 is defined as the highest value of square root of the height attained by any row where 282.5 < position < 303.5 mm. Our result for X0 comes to 0.06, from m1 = 5.3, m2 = 5.39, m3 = 5.00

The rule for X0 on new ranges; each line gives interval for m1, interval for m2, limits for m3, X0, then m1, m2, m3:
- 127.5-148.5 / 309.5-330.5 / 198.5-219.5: 0.02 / 5.5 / 4.89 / 5.34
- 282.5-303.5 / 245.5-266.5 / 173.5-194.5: -0.06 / 5.0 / 5.12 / 5.30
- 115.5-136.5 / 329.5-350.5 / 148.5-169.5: -0.06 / 5.3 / 4.91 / 5.57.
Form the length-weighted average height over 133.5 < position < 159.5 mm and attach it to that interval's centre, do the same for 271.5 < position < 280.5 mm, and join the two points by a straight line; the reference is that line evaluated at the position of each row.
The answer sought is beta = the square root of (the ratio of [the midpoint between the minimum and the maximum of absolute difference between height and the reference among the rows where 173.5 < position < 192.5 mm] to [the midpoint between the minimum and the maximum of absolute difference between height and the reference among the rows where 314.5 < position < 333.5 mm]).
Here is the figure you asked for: 1.15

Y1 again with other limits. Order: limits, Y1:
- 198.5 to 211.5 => 27.8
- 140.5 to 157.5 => 30.77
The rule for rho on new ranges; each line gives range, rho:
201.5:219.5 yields 27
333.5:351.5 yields 23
